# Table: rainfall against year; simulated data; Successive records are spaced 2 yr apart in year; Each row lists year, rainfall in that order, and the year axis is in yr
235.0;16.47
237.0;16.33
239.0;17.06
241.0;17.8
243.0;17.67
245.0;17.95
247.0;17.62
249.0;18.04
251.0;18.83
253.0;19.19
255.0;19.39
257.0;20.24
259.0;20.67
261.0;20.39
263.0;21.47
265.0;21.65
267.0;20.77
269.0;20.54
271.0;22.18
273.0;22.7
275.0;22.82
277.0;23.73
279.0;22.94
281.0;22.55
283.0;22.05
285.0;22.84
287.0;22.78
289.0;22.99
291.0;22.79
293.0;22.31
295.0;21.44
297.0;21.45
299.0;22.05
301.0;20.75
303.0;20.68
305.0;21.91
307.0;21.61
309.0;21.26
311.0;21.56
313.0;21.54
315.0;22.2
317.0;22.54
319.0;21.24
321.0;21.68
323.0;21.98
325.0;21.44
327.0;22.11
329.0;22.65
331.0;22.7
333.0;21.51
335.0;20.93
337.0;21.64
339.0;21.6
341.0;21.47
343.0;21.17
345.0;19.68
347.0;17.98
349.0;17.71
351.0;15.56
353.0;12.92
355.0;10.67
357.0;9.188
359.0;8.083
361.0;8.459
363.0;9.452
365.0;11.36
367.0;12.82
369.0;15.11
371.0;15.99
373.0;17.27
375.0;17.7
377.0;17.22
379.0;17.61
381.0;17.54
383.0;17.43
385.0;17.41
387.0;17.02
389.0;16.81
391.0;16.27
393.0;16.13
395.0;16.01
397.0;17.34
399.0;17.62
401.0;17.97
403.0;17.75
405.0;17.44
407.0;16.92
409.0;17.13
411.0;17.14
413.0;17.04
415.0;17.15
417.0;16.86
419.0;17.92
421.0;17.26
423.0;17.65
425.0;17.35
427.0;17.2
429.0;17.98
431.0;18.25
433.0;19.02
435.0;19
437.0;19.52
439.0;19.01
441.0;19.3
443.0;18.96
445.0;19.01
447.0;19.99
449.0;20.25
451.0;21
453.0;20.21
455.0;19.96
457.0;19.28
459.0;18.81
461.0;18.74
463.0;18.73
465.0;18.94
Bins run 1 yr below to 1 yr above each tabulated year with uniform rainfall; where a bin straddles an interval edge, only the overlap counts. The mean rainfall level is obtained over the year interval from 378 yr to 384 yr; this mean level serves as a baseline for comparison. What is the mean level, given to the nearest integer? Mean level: 18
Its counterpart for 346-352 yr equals 17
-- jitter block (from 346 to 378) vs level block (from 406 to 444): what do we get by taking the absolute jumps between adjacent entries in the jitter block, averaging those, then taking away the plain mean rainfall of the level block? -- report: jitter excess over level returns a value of -16.6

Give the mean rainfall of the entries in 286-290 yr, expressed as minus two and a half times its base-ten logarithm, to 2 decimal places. -3.40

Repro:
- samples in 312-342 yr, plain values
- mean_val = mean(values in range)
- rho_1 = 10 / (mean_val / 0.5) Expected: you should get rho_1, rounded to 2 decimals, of 0.23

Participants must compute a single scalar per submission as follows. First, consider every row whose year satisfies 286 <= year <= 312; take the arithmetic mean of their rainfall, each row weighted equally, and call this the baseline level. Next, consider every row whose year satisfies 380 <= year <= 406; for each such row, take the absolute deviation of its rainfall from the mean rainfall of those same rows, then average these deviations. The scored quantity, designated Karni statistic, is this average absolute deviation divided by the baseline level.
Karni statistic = 0.024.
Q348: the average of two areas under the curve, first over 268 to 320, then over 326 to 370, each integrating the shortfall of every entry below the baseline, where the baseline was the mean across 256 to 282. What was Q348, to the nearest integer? 105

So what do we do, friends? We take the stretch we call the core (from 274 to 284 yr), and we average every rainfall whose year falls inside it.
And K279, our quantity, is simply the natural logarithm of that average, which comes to 3.13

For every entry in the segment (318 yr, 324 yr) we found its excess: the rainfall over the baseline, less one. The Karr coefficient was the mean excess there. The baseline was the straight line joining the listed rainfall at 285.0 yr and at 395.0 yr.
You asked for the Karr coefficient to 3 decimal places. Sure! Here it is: 0.050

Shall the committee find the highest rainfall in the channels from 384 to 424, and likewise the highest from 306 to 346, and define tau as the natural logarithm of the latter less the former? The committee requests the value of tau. 1.6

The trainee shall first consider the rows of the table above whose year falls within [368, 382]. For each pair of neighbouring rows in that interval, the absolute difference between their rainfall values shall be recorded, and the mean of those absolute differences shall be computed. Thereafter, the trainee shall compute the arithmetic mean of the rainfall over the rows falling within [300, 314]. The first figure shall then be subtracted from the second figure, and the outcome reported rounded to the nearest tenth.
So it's 20.7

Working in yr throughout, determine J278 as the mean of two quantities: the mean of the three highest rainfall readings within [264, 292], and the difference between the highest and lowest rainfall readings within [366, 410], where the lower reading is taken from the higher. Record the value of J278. 14.2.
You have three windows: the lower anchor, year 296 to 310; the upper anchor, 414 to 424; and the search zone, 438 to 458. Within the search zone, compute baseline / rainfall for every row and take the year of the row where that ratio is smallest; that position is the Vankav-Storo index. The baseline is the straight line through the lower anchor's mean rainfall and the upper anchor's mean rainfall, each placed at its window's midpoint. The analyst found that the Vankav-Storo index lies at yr 451.0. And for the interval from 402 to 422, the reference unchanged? 419.0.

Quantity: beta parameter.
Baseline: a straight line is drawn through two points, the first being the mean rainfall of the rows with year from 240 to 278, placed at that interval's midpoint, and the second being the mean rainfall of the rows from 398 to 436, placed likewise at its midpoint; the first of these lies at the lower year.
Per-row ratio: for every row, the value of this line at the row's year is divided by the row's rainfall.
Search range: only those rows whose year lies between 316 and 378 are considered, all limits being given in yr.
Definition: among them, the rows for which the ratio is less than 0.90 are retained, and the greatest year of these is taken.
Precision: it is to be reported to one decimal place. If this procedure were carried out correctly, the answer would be 343.0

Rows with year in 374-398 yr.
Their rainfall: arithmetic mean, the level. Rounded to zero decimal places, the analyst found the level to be 17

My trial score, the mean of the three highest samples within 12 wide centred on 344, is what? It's 21.4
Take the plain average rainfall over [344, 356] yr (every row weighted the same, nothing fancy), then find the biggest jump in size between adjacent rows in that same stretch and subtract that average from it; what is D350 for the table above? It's -13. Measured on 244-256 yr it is -18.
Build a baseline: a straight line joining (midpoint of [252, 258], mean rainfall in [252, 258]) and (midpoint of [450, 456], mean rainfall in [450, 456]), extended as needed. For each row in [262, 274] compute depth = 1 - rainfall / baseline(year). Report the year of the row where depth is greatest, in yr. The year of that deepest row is 269.0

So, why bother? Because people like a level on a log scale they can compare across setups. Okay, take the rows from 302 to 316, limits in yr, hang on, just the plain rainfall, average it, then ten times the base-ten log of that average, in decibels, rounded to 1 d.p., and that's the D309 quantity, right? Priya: 13.3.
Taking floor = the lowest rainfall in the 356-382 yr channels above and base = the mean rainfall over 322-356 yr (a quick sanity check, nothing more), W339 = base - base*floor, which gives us -139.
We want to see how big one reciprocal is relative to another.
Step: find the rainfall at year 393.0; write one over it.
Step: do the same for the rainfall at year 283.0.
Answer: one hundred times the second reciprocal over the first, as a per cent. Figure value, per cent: 73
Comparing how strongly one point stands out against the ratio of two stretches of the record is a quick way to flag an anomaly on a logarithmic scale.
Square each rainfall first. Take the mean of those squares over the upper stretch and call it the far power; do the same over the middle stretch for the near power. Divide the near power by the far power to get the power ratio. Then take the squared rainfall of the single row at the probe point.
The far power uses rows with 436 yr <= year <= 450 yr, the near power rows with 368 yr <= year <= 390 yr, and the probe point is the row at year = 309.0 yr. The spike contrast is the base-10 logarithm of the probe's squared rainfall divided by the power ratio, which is 2.77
